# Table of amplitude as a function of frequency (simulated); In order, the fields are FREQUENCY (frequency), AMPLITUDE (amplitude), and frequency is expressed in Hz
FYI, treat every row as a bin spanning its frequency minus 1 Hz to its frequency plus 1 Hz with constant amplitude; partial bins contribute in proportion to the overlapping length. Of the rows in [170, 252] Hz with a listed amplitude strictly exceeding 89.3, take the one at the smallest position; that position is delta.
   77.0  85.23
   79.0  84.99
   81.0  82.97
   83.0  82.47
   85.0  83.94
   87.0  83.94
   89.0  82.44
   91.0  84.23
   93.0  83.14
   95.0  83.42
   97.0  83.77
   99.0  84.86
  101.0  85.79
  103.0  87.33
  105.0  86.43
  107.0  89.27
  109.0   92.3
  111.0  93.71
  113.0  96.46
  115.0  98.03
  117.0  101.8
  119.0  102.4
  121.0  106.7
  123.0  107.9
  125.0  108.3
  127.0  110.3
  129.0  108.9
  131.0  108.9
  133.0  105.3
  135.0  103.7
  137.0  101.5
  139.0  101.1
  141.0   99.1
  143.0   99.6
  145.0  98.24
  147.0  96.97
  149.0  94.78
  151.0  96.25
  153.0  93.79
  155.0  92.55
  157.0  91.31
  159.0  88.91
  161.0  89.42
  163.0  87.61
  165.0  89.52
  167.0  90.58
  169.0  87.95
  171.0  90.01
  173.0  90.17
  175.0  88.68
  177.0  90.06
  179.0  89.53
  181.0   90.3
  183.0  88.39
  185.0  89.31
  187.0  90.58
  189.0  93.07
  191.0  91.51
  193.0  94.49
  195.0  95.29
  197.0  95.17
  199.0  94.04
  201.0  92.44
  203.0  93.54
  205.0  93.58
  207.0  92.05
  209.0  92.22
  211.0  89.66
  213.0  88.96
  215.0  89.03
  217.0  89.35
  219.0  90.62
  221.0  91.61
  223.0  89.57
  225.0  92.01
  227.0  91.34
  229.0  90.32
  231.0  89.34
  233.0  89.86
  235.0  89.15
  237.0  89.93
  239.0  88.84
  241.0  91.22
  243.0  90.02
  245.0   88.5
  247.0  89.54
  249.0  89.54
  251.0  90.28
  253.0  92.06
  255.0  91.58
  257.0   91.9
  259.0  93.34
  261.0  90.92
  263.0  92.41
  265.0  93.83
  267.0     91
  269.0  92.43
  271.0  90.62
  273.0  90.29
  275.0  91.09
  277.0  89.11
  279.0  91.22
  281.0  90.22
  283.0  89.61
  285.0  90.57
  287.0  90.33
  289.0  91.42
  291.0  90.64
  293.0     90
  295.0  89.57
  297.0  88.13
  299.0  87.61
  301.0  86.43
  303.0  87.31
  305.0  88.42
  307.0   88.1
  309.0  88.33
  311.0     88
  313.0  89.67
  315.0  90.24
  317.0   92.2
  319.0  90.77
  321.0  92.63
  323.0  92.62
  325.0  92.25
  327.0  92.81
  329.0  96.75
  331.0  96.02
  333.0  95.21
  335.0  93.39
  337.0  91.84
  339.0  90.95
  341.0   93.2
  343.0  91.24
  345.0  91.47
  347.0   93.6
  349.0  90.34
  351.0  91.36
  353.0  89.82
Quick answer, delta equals 171.0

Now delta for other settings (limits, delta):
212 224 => 217.0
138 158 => 139.0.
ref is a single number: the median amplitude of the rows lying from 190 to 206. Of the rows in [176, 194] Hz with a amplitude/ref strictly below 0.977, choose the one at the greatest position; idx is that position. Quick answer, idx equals 191.0 Hz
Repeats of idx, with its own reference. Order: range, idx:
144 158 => 157.0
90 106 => 105.0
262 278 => 277.0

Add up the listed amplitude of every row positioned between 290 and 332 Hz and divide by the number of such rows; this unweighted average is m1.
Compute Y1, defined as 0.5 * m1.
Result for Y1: 45.2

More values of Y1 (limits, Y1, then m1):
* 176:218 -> 45.8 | 91.6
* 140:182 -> 46.1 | 92.2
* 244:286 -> 45.5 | 91.0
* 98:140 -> 49.5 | 99.1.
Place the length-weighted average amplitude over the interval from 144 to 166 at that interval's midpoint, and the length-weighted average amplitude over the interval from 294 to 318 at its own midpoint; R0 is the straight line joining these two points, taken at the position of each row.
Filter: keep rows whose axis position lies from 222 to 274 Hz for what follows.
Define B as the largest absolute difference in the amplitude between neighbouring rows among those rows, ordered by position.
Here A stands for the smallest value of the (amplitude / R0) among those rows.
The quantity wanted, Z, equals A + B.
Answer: 3.81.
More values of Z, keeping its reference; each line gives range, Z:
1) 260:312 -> 3.80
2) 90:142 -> 5.18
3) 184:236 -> 3.95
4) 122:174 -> 4.55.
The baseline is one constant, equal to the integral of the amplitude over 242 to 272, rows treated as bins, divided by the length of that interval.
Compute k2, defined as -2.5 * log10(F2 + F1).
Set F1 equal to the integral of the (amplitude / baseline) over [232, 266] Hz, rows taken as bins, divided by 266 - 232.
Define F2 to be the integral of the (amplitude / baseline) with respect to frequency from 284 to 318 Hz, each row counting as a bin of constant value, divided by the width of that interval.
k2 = -0.738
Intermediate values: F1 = 1.00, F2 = 0.98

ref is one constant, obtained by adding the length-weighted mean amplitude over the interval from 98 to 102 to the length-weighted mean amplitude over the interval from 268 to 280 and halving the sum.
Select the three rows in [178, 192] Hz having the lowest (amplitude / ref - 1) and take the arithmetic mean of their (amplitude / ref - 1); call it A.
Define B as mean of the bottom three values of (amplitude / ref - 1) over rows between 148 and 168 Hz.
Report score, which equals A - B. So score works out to 0.00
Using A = 0.012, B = 0.007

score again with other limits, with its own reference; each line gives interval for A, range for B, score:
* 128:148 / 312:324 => 0.09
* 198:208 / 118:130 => -0.15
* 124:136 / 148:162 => 0.18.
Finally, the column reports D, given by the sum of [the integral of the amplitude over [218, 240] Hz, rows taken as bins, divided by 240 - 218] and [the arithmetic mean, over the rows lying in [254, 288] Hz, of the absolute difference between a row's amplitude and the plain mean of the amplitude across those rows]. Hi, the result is 91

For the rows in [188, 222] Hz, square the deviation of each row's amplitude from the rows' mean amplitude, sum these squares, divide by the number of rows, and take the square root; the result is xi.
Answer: 2.0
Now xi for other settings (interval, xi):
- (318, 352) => 1.8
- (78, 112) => 3.2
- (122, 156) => 5.7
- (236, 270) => 1.5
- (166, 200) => 2.3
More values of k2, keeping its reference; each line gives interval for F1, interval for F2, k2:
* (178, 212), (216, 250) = -0.751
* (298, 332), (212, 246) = -0.742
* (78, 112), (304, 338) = -0.722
